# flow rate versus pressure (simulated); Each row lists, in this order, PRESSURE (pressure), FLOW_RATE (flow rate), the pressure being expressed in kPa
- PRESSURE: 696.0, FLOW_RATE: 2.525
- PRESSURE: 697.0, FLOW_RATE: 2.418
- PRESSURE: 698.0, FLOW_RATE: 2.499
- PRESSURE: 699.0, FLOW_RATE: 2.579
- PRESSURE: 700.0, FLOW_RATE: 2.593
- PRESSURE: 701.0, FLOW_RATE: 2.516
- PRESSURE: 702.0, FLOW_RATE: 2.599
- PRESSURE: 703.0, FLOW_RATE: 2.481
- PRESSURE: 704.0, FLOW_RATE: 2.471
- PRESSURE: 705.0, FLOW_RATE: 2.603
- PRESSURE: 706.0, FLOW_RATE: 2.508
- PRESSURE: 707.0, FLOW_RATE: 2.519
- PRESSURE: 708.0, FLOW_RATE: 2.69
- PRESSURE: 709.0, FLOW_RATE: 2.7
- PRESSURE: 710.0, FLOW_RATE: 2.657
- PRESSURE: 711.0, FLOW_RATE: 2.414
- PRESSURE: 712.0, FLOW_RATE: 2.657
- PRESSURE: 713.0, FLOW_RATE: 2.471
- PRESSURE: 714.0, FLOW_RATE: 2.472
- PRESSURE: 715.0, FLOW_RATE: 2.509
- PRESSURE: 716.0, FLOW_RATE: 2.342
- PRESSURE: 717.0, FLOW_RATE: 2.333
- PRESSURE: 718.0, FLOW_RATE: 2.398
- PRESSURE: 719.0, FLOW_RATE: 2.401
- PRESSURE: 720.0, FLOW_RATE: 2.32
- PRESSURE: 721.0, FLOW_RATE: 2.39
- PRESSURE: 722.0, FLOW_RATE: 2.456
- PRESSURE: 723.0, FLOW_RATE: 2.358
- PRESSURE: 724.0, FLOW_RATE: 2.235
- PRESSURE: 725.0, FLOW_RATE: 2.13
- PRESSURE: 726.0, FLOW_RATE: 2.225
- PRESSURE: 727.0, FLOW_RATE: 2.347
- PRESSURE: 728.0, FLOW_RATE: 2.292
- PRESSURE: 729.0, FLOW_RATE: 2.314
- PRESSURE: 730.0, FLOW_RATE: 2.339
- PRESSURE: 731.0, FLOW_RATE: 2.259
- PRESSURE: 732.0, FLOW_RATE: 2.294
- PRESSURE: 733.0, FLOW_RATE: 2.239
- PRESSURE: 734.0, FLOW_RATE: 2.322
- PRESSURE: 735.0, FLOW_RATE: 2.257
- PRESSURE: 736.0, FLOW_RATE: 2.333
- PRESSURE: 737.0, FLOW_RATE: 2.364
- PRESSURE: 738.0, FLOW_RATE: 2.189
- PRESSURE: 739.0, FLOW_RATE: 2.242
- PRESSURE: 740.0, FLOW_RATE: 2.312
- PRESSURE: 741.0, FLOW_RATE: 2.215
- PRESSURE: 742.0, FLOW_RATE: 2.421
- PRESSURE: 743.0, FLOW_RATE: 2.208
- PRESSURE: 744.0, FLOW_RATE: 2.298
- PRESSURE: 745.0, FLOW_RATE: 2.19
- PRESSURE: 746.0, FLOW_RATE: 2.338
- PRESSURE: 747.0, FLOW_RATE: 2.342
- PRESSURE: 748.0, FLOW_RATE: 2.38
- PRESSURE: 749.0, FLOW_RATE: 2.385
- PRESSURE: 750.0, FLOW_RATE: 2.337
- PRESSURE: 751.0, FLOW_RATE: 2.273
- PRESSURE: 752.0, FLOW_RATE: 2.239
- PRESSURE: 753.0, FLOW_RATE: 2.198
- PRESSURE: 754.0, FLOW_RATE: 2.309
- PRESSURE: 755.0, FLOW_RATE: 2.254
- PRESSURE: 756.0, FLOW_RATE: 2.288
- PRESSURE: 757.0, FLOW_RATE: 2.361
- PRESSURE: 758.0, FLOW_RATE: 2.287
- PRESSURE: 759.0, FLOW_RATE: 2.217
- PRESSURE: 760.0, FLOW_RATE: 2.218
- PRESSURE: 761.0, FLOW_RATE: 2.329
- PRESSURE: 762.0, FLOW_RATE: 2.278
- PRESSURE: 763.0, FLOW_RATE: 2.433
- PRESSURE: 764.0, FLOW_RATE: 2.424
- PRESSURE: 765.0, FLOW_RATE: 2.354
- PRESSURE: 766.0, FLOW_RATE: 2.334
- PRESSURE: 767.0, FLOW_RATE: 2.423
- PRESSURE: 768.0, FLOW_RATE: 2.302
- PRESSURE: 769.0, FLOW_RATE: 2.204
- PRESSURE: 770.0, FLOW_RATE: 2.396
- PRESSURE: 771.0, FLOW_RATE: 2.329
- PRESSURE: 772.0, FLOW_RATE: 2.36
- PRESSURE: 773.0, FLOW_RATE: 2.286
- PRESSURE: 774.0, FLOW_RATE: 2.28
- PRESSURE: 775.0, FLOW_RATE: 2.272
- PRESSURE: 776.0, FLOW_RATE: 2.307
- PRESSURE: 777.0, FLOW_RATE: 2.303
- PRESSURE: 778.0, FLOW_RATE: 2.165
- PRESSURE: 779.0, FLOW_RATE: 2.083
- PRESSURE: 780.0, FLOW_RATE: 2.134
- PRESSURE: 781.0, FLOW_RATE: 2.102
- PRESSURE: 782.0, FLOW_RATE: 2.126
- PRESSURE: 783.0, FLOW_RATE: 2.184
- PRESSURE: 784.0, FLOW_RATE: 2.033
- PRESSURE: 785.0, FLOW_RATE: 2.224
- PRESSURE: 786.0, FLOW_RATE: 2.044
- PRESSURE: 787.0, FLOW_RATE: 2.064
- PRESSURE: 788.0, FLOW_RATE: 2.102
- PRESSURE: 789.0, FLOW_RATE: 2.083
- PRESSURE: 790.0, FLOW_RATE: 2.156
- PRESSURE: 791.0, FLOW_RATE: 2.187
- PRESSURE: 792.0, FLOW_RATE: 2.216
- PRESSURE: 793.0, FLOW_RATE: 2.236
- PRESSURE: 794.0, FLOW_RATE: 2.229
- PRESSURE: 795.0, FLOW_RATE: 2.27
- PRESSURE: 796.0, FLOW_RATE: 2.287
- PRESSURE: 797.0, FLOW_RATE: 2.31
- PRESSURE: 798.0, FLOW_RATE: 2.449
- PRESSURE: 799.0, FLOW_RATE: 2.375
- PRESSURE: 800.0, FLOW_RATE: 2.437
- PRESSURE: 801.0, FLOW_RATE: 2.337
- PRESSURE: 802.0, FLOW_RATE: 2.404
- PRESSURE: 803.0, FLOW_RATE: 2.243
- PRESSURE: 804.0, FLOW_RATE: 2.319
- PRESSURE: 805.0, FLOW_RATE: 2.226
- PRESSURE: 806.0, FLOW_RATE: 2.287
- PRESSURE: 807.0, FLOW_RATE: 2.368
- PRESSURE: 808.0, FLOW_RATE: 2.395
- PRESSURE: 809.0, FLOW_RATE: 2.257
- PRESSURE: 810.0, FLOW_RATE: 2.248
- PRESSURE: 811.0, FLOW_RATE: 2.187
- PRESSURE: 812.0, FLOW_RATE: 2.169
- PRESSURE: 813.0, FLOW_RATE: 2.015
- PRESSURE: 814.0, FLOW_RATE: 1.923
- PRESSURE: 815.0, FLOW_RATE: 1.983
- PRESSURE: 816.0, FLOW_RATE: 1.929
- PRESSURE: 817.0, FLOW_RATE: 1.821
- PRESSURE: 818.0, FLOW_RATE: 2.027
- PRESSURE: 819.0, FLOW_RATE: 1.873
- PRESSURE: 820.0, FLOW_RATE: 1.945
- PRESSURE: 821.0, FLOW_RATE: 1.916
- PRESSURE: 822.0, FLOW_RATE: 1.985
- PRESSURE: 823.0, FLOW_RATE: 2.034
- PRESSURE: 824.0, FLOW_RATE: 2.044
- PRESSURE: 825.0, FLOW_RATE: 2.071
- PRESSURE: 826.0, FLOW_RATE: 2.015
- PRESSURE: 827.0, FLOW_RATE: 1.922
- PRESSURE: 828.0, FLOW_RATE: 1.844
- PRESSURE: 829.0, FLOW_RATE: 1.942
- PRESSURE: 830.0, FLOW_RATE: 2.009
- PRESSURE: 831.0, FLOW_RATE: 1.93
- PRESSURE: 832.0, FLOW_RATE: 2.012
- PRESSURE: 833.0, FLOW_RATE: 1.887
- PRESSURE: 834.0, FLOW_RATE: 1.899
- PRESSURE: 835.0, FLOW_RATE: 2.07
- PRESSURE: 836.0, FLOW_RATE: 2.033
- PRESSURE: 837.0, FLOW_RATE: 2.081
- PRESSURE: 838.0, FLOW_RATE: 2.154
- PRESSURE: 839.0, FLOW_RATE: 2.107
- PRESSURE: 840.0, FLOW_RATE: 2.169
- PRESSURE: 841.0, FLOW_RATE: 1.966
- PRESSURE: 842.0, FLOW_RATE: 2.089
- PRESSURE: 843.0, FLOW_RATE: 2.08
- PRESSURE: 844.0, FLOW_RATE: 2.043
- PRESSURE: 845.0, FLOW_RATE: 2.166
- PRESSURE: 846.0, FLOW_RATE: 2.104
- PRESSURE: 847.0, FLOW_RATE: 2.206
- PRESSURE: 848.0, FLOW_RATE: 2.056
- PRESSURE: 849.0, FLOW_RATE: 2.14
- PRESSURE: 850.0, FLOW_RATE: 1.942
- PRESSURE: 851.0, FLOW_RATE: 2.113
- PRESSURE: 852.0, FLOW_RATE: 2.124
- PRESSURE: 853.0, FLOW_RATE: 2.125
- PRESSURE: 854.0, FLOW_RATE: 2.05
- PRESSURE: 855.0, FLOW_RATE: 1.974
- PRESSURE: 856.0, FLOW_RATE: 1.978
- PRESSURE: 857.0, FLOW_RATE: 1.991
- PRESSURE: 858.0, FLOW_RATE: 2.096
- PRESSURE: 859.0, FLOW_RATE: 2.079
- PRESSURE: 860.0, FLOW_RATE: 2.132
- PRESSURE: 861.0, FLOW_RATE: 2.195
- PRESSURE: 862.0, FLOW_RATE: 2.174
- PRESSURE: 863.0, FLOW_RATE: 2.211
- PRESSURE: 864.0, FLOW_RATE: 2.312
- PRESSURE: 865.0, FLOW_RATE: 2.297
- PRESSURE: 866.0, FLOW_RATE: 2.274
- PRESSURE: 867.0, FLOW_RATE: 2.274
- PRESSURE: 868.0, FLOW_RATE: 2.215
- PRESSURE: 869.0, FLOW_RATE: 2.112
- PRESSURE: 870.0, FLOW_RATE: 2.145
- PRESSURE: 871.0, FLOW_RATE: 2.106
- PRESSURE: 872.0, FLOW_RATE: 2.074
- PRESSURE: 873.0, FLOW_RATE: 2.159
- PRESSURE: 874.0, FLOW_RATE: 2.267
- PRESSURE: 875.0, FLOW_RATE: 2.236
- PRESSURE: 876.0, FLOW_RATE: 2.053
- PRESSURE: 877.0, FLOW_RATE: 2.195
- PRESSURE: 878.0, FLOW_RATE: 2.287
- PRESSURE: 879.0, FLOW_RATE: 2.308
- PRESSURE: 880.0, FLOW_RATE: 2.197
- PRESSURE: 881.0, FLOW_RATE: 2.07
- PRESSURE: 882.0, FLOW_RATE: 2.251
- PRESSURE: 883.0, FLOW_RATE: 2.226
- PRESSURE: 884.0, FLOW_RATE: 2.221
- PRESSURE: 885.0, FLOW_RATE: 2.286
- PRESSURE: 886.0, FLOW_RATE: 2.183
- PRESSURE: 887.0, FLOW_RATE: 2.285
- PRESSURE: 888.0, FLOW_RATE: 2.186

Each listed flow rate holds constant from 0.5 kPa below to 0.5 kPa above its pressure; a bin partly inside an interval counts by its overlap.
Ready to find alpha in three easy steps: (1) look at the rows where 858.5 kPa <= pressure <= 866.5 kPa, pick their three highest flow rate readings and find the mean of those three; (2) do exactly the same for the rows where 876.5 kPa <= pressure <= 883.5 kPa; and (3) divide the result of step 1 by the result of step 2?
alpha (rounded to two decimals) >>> 1.01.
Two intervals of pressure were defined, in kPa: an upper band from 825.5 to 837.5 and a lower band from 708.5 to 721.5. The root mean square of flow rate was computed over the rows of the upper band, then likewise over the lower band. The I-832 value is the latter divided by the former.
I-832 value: 1.25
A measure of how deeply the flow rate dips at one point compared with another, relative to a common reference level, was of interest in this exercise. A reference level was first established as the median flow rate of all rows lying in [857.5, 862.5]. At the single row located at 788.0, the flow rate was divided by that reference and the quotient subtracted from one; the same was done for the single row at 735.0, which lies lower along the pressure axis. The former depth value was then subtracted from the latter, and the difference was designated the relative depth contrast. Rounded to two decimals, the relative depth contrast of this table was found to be -0.07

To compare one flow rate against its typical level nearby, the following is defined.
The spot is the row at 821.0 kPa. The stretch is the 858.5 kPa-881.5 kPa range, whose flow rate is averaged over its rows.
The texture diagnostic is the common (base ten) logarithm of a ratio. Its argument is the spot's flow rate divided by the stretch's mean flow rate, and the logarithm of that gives -0.058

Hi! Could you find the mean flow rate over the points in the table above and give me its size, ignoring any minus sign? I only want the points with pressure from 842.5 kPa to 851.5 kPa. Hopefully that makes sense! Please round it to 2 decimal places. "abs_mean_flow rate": 2.09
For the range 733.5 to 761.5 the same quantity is 2.29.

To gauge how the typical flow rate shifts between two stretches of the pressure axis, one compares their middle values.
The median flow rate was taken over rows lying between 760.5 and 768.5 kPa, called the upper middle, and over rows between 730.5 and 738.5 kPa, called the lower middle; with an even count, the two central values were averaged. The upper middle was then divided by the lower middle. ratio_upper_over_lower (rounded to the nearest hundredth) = 1.03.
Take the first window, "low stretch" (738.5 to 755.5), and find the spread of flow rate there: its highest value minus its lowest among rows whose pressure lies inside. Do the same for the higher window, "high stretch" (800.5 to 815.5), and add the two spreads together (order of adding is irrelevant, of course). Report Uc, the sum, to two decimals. 0.71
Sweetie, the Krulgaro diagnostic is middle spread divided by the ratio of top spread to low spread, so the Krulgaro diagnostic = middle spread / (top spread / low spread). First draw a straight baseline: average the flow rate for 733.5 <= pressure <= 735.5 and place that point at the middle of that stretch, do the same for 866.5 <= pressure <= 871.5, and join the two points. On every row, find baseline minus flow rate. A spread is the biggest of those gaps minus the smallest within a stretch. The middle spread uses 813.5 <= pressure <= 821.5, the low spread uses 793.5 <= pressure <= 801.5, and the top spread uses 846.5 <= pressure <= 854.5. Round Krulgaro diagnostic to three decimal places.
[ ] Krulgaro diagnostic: 0.177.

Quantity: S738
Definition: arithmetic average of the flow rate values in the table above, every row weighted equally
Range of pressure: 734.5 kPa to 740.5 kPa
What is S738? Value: 2.28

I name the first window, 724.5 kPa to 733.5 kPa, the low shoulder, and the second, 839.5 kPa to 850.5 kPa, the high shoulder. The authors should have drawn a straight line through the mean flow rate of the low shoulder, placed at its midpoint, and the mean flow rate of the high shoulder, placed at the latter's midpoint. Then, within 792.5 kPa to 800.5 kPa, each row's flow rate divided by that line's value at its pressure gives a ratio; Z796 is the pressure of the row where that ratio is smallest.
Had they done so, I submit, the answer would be 794.0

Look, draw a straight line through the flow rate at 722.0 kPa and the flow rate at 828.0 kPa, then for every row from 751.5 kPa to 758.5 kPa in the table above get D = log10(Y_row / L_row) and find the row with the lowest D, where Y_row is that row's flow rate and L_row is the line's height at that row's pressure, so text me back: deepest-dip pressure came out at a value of 753.0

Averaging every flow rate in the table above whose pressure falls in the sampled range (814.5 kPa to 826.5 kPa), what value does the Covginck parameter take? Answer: 1.97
